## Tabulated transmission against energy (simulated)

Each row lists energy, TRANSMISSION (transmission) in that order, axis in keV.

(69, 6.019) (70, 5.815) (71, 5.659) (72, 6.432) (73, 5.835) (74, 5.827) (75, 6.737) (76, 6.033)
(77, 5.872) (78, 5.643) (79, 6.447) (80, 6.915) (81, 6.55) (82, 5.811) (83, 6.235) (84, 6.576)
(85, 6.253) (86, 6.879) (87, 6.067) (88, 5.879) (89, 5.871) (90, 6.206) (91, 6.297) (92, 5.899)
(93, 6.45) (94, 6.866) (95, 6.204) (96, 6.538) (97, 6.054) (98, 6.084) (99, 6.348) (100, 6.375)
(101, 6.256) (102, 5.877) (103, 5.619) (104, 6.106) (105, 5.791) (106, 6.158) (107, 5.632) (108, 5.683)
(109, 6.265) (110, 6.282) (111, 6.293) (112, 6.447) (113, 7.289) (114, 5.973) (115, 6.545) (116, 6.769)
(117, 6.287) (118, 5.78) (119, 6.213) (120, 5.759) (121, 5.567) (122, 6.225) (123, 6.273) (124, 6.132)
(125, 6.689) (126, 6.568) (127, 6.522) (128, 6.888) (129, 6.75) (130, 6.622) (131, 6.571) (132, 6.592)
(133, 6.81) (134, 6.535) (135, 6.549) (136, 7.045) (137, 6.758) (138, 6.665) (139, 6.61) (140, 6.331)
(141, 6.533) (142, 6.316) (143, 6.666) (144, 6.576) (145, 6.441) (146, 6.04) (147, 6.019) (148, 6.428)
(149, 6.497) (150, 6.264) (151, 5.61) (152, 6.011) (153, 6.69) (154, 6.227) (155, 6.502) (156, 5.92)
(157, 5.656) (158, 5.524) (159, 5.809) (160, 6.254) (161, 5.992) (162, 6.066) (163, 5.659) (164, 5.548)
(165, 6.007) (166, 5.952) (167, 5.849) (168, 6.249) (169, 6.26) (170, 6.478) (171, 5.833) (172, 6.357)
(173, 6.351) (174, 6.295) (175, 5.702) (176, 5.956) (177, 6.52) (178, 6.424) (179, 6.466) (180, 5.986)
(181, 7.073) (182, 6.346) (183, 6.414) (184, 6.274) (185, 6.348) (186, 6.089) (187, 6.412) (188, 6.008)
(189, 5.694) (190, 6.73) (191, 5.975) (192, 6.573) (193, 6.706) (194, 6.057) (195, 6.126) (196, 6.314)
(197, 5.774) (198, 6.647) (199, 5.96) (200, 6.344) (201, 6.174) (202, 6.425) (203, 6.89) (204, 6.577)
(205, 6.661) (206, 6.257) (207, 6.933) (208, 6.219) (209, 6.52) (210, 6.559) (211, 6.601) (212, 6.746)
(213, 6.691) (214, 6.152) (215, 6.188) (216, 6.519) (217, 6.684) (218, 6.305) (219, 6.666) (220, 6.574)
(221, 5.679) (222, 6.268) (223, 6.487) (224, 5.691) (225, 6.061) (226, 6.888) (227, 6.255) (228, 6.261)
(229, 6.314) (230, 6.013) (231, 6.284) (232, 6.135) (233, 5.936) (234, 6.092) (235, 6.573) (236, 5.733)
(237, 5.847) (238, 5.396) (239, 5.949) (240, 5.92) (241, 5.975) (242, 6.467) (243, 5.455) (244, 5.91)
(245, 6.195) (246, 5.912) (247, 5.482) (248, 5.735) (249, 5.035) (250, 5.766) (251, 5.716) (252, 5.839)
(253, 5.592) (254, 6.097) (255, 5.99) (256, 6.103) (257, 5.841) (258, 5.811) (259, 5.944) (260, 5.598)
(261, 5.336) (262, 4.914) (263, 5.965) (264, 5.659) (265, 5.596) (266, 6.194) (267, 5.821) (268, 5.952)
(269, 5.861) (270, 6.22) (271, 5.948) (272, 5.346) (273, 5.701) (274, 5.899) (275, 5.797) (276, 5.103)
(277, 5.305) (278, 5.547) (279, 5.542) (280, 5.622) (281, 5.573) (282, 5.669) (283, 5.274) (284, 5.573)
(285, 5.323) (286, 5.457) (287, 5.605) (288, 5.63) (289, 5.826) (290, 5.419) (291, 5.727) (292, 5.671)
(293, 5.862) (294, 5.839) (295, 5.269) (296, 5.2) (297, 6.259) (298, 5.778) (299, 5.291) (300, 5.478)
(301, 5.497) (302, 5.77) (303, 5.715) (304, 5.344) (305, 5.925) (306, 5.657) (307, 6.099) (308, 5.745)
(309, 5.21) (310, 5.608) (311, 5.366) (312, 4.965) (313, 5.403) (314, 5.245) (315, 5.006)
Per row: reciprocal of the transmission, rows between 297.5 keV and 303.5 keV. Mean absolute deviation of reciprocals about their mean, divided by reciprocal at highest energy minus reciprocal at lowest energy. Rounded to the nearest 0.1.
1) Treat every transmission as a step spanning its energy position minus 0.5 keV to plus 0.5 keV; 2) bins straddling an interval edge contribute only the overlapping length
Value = 2.8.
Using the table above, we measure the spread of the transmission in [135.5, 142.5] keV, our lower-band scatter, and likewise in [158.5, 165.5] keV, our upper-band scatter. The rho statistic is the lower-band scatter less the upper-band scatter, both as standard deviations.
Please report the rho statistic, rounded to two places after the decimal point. 0.01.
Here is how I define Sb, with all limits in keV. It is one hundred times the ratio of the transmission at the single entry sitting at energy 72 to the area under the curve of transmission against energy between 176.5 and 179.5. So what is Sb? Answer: 33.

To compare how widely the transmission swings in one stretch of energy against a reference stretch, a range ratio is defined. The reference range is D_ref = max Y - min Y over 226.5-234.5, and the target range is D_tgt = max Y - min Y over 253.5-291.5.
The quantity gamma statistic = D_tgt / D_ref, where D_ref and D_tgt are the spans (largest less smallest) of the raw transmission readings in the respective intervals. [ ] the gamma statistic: 3.5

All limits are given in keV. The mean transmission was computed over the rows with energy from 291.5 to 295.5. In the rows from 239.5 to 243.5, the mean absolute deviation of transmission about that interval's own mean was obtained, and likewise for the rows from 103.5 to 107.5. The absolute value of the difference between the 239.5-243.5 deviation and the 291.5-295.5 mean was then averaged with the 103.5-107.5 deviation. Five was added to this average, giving 7.80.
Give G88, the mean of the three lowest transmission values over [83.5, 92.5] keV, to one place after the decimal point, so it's 5.9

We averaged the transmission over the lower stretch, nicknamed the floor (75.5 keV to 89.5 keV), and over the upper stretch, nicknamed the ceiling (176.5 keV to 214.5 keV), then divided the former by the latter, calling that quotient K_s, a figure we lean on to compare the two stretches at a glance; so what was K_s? 0.97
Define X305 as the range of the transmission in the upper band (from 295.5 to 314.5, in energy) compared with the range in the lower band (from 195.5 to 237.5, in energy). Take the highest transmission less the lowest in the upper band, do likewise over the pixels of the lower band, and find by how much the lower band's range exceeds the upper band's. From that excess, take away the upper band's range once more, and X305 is -1.3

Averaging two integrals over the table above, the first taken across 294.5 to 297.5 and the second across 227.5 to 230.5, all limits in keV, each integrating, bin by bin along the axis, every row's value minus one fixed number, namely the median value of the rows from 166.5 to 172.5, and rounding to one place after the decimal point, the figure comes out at -1.1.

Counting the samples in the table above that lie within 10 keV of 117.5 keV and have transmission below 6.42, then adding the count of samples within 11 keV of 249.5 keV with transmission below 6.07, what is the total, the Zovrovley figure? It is 31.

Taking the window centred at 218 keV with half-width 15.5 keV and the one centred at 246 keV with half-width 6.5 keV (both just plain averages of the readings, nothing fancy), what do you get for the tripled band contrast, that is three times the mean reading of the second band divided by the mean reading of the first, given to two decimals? 2.72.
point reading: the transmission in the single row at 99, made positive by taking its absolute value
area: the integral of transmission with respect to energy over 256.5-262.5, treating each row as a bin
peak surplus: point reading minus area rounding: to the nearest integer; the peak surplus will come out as -27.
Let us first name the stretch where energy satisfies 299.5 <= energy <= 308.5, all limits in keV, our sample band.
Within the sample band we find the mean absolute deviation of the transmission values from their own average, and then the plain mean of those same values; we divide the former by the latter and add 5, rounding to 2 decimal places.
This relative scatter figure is 5.03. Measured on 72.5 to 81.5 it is 5.07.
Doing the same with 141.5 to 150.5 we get 5.03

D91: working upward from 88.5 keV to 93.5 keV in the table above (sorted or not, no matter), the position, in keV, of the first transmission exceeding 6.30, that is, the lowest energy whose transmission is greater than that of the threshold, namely 93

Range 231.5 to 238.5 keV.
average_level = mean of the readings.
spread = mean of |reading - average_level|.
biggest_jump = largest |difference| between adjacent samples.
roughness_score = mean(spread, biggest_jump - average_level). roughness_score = -2.43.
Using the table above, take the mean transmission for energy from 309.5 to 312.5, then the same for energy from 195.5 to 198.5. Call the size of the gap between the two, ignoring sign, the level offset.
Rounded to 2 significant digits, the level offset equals 0.93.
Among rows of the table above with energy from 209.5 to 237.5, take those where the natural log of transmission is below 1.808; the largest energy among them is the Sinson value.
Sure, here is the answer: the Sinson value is 237 keV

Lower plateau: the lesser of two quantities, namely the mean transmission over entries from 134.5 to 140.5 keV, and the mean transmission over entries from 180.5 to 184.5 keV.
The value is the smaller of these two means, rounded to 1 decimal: 6.5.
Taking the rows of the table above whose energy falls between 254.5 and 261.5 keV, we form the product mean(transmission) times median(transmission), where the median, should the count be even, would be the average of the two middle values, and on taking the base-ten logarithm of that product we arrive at 1.530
